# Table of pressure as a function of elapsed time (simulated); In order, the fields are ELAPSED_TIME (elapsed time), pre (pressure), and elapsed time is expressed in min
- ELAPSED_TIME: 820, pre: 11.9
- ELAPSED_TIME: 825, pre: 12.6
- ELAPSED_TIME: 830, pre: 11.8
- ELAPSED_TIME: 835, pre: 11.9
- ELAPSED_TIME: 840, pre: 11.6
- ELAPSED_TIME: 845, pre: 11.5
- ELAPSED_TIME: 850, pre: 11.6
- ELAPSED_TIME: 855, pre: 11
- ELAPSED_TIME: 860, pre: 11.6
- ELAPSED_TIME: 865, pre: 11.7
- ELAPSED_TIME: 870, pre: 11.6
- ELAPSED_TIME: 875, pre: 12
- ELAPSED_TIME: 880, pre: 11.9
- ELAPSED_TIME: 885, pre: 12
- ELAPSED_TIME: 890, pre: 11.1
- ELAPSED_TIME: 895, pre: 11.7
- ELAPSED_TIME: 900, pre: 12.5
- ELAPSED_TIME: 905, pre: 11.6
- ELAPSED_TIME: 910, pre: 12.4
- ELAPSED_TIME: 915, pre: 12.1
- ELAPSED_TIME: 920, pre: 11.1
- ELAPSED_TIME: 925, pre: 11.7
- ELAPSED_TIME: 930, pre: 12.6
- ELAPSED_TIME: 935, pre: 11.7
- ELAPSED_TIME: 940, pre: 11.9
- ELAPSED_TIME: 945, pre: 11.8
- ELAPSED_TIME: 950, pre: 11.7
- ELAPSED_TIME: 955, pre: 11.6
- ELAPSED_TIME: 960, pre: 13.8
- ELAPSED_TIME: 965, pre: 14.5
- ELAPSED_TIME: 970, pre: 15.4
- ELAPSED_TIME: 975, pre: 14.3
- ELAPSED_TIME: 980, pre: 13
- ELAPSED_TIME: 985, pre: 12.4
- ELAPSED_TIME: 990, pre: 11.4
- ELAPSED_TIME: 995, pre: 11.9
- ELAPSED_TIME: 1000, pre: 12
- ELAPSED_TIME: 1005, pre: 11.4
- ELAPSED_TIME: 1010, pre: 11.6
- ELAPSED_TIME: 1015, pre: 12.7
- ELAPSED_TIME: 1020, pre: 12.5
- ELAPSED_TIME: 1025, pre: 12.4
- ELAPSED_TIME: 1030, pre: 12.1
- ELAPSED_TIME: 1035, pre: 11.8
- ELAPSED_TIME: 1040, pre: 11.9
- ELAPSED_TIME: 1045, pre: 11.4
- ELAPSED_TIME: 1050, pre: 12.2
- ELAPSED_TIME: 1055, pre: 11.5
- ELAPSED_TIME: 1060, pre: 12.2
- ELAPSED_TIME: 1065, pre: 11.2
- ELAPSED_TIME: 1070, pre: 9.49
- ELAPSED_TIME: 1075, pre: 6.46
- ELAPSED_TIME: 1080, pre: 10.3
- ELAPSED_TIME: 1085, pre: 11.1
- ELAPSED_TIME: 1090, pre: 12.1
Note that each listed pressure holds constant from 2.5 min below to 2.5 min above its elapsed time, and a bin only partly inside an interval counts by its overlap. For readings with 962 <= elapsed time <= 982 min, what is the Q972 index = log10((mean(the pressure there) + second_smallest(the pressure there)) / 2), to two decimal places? 1.16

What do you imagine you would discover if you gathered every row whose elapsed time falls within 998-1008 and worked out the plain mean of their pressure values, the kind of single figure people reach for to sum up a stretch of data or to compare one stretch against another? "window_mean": 11.7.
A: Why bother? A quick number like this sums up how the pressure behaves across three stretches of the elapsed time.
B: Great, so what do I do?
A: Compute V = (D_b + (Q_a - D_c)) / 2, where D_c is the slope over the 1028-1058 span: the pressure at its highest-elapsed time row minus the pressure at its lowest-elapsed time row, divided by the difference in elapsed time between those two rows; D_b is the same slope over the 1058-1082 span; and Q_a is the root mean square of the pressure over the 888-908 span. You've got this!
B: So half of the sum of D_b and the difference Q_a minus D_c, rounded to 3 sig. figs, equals 5.83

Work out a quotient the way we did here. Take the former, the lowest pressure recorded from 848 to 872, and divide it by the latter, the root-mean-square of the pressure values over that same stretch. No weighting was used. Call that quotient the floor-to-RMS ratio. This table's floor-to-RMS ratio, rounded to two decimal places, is 0.96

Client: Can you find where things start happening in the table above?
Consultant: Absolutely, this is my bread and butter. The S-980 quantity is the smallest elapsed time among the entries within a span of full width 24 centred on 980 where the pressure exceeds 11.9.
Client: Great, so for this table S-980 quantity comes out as 970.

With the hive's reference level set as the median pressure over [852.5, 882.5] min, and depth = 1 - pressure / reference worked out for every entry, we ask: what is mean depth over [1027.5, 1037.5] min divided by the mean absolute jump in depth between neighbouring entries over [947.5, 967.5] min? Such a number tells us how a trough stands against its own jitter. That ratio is -0.3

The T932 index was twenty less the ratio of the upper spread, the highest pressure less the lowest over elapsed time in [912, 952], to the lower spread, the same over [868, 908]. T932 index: 18.9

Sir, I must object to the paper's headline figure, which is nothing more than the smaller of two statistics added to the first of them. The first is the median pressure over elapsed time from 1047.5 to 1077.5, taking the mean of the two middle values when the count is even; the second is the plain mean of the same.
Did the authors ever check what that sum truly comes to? 21.9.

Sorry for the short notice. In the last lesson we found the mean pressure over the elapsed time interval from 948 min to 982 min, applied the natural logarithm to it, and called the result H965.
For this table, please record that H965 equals 2.60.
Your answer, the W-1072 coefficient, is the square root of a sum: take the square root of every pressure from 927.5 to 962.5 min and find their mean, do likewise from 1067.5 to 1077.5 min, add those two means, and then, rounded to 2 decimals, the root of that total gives 2.51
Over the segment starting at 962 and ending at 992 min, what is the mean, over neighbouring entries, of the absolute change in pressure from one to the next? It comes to 1.0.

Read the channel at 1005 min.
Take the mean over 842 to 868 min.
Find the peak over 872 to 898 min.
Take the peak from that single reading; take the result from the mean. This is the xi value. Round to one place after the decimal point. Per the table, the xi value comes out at 12.1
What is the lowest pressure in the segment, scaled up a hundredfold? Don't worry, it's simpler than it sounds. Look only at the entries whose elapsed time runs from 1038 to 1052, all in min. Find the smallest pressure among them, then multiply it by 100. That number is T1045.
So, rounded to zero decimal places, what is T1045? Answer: 1140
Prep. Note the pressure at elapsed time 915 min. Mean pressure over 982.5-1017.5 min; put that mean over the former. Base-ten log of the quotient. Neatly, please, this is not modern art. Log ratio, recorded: -0.007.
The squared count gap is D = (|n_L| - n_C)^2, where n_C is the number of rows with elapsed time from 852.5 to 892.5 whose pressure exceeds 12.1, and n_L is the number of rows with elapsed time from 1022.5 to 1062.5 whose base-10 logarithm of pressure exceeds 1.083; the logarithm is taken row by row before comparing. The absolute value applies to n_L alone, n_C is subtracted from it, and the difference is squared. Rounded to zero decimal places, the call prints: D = 9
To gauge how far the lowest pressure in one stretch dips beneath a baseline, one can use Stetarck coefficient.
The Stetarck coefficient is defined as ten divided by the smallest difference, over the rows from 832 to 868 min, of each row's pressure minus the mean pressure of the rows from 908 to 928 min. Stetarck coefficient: -12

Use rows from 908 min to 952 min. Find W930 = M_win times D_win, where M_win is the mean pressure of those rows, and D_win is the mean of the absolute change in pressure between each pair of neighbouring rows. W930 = 6.1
